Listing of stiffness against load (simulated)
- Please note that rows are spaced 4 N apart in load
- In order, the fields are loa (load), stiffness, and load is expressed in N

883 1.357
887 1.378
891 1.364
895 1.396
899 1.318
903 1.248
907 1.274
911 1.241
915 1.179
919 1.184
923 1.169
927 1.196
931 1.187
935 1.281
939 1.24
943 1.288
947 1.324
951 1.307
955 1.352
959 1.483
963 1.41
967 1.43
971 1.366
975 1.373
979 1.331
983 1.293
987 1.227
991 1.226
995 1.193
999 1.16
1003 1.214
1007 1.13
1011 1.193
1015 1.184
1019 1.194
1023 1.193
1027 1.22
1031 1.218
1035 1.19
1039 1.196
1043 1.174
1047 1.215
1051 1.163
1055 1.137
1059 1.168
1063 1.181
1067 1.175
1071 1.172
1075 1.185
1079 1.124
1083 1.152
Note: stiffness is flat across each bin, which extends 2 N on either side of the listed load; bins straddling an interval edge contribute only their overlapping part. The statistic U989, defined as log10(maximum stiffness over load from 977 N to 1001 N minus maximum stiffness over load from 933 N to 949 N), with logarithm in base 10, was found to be -2.2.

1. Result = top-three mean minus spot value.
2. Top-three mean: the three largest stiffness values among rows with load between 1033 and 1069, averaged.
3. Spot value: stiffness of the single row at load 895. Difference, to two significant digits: -0.20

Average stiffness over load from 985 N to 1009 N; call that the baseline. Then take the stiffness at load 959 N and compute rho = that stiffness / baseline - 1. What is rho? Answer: 0.24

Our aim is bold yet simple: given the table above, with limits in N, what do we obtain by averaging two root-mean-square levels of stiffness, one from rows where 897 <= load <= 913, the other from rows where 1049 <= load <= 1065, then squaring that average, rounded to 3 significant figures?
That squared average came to 1.48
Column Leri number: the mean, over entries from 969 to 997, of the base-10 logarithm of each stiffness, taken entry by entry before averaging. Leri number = 0.109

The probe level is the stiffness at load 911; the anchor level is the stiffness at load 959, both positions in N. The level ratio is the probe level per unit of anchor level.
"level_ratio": 0.84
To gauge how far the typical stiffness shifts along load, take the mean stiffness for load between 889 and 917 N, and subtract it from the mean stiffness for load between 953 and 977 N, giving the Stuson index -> 0.11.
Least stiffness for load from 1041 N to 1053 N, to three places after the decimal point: 1.163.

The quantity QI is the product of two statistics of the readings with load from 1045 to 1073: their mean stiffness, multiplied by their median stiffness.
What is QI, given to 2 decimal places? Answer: 1.37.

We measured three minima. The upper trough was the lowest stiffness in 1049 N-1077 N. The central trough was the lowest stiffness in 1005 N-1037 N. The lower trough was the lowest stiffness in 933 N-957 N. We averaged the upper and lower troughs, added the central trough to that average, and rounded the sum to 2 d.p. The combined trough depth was 2.32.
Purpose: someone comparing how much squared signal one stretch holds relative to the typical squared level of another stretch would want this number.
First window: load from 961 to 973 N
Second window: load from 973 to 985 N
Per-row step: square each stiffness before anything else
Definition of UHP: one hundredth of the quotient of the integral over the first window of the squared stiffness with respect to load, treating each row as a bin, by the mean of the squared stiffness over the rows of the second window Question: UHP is 0.133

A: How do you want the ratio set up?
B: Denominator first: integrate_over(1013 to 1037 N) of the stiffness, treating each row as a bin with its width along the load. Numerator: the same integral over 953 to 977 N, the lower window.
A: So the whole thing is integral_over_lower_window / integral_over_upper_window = 1.17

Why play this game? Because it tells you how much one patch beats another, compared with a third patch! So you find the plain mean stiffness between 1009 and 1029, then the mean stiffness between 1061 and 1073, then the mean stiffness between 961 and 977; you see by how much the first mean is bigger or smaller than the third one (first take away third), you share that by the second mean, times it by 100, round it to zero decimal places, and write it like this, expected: -17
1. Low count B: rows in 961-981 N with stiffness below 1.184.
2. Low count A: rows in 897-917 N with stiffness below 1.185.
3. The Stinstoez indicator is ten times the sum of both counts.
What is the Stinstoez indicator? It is 10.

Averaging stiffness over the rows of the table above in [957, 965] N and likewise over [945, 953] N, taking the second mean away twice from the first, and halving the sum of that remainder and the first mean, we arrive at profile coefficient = 0.13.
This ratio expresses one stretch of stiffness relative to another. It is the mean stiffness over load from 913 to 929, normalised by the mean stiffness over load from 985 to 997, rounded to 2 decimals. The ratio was 0.97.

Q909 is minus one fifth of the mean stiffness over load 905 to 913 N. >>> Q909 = -0.25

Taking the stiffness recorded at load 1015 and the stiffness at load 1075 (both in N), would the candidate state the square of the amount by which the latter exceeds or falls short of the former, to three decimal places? 0.000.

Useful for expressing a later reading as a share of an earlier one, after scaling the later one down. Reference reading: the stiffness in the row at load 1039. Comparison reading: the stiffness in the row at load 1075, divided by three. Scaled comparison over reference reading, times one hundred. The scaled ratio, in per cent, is 33.0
